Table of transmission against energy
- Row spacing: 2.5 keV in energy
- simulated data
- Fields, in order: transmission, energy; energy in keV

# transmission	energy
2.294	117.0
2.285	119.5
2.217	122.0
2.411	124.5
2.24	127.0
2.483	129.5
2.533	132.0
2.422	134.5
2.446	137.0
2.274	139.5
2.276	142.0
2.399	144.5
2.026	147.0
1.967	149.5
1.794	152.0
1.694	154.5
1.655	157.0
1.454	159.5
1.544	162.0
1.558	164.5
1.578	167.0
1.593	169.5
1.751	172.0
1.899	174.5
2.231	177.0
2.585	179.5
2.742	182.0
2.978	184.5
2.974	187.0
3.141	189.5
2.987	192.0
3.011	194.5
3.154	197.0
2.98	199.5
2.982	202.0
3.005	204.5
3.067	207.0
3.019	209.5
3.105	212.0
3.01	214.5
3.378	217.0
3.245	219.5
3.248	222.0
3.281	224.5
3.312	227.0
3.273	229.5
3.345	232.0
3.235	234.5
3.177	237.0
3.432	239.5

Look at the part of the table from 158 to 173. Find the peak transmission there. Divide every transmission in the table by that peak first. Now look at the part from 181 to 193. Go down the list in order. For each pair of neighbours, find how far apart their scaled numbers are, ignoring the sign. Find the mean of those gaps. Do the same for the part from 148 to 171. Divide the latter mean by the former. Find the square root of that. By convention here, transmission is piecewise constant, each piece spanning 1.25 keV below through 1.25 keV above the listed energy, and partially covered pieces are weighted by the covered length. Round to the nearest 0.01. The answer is 0.76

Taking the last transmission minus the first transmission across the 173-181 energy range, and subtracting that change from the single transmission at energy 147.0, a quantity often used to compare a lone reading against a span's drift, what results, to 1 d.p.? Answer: 1.3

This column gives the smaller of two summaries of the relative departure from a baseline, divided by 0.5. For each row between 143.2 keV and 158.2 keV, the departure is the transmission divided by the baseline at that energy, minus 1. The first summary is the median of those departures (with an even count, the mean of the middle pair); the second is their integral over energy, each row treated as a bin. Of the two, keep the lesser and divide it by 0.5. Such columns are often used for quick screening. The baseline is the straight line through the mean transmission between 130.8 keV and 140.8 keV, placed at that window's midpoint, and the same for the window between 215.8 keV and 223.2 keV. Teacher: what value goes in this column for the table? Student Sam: -7.5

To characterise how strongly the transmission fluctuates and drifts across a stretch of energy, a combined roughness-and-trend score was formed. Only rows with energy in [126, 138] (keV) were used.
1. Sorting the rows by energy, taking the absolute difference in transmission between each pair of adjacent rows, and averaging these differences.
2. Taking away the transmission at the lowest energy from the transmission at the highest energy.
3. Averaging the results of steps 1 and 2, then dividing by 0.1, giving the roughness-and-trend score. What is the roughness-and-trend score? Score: 1.6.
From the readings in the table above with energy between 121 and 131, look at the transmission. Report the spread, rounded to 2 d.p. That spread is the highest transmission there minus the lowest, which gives 0.27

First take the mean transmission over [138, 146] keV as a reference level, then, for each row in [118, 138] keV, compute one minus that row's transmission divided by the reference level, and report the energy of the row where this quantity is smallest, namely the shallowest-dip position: 132.0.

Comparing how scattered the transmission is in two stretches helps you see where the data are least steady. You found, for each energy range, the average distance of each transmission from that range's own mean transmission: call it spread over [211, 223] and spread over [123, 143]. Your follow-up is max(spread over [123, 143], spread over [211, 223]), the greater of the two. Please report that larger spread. 0.11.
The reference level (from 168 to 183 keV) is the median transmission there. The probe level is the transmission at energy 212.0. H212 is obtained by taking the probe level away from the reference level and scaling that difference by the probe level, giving -0.33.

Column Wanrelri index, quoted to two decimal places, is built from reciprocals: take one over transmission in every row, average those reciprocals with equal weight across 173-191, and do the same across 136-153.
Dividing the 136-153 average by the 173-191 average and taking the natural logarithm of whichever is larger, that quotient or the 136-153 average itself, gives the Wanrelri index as 0.18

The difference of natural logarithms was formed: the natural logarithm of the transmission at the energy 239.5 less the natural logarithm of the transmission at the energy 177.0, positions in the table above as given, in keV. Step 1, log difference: 0.4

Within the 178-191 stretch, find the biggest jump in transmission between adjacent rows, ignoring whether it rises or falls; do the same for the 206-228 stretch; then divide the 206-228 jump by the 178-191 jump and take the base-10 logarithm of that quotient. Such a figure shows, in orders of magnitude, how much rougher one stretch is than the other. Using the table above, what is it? 0.19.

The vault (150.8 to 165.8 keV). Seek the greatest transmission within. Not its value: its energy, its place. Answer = 152.0 keV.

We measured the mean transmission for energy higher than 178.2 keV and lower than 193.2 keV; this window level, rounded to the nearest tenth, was 2.9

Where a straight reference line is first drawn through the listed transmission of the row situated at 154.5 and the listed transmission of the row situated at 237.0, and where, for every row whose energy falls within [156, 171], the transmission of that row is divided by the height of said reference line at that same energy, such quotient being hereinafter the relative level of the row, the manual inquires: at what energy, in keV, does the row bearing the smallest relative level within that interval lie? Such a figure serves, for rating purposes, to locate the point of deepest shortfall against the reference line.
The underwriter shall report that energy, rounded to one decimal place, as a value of 169.5 keV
